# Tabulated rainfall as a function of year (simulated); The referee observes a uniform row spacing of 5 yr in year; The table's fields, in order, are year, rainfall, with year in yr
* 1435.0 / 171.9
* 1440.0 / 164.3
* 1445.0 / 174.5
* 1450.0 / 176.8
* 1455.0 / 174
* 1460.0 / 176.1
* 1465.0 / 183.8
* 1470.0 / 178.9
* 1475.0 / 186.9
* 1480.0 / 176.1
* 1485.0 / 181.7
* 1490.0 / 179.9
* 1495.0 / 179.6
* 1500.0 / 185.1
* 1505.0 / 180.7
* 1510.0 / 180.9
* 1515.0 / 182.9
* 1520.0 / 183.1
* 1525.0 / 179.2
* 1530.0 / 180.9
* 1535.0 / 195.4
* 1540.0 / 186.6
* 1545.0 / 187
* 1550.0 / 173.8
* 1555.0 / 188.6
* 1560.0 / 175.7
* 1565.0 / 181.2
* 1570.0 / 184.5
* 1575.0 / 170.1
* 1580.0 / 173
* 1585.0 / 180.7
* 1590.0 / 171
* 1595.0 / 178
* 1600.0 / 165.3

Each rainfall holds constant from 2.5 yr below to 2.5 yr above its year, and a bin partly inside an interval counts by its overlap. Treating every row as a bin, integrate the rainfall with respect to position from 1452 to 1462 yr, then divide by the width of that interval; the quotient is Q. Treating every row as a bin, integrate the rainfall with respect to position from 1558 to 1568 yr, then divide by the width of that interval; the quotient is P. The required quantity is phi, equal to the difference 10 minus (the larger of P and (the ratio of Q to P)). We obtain -169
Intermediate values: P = 179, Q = 175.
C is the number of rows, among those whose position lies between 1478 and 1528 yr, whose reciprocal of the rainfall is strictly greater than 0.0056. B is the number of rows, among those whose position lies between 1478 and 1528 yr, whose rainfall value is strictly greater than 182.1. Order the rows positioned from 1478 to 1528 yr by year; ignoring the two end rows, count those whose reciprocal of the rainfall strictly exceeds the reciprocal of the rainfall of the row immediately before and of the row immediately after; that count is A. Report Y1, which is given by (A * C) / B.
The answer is 1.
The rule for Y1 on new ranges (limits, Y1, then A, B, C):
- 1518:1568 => 2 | 4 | 5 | 2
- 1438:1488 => 9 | 3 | 2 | 6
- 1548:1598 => 9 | 3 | 2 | 6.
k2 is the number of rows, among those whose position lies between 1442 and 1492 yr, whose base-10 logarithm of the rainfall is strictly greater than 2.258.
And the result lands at 3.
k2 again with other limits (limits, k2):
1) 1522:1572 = 6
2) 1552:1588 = 3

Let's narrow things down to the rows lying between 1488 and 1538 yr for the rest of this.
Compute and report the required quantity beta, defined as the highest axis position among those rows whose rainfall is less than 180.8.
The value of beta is 1525.0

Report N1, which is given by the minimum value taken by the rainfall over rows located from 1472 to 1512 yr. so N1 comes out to 176.1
